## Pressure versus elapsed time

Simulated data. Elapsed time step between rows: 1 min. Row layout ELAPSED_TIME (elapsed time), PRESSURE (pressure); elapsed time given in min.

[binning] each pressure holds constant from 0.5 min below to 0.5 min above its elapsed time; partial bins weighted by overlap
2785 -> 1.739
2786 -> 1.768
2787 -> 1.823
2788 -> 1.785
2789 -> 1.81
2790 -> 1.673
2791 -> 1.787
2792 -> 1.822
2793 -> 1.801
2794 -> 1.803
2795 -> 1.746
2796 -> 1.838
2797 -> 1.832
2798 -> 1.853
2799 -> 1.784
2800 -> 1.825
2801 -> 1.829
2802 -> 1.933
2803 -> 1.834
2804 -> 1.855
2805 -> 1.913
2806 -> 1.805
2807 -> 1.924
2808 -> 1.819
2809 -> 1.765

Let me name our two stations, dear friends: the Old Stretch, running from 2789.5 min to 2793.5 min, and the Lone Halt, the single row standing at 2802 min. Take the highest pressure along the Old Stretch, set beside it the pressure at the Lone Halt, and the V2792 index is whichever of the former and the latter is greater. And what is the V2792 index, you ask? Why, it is 1.933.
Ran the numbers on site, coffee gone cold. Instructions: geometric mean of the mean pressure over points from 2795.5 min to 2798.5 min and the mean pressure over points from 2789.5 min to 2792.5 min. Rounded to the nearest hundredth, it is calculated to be 1.80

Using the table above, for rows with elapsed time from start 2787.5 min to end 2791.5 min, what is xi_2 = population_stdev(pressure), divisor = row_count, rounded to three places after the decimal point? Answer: 0.053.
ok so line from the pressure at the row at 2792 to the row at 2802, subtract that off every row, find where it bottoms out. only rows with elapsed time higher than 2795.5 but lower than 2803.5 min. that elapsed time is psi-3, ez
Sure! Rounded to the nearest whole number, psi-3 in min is 2799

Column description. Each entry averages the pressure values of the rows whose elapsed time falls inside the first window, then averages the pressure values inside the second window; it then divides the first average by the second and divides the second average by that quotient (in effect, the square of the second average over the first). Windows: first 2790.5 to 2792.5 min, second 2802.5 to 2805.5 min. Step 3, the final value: 1.93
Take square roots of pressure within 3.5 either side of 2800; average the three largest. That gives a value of 1.37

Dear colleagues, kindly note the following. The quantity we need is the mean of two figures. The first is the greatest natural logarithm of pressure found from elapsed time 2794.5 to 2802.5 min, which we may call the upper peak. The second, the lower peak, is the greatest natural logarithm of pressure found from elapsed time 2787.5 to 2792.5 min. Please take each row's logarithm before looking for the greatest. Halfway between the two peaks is 0.630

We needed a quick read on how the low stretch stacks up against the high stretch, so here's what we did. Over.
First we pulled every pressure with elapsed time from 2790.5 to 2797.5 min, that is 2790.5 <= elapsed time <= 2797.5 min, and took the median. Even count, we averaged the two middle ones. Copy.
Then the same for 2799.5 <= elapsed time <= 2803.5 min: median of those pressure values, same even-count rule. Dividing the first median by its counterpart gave 0.98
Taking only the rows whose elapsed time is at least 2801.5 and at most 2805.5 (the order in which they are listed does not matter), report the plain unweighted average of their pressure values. 1.88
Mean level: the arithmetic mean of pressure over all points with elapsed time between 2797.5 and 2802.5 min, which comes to 1.84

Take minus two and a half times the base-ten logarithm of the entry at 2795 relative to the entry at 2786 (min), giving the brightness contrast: 0.014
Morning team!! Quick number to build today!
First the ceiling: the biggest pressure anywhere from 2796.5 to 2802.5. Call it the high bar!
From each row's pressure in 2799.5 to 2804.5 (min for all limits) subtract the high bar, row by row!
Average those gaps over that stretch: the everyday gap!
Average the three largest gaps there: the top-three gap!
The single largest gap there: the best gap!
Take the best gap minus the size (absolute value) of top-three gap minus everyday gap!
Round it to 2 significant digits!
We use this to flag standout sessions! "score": -0.019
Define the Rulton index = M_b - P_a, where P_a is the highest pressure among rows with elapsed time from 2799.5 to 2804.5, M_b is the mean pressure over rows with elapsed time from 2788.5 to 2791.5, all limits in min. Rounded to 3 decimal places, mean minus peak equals -0.176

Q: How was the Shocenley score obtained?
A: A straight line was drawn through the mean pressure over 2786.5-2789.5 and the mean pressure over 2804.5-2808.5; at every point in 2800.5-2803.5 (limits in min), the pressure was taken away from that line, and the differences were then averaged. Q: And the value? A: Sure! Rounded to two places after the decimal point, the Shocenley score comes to -0.01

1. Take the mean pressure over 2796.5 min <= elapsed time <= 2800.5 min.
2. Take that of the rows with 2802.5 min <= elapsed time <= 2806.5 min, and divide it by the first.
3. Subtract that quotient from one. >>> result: -0.015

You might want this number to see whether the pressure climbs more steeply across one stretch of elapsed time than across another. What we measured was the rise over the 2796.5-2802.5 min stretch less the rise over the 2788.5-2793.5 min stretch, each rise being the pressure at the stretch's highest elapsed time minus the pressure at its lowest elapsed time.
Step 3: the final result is 0.11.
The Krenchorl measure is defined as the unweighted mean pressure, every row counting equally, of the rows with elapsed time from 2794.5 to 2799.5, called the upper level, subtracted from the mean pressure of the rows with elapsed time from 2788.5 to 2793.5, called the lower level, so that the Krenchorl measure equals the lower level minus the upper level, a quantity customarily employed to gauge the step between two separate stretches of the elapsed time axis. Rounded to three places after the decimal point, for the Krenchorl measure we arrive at -0.032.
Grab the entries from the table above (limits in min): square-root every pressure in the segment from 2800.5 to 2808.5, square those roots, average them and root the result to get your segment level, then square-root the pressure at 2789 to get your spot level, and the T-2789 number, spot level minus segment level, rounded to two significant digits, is -0.020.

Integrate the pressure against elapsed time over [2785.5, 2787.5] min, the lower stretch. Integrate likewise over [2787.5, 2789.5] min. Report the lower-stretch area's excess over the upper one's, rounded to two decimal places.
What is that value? 0.00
